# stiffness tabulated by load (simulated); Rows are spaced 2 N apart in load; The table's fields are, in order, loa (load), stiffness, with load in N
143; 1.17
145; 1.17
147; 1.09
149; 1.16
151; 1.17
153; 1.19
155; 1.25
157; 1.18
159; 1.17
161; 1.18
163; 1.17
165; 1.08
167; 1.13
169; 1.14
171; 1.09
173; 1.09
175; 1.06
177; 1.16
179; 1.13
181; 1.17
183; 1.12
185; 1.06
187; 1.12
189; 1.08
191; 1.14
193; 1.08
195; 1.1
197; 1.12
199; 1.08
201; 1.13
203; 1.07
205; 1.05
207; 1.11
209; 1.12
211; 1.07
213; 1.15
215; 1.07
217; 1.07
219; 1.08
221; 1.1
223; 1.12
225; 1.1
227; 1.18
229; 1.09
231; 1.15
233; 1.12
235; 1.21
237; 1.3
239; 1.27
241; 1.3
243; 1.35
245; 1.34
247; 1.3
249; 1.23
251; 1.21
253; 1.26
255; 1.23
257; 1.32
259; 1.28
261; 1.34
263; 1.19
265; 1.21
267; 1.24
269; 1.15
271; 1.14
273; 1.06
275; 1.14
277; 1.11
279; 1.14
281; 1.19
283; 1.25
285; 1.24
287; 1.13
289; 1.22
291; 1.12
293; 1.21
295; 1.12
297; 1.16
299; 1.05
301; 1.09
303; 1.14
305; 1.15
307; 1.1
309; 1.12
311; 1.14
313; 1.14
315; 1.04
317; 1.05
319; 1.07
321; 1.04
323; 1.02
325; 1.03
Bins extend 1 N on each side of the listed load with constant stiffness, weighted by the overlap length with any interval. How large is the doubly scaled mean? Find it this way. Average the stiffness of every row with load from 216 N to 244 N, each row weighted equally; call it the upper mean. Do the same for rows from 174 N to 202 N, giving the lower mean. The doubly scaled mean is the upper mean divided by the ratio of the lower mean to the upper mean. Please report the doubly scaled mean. 1.24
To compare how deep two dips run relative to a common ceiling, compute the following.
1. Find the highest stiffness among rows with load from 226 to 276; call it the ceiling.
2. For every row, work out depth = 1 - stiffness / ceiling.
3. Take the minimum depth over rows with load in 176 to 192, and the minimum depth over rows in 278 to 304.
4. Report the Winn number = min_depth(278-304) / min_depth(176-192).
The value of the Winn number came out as 0.56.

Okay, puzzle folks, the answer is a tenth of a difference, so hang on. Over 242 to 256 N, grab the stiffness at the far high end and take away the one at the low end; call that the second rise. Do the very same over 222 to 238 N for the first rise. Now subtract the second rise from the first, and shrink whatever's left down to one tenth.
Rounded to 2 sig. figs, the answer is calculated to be 0.030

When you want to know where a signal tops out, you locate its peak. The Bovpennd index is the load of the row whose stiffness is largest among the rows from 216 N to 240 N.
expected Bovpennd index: 237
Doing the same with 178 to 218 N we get 181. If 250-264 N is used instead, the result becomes 261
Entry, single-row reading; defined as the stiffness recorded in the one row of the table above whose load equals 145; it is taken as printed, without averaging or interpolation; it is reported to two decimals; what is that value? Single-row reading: 1.17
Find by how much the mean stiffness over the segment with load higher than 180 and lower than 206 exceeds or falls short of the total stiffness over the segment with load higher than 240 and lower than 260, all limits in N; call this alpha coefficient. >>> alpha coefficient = -11.7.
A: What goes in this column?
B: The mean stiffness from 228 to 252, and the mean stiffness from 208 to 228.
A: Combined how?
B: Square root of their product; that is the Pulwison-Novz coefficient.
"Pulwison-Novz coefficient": 1.171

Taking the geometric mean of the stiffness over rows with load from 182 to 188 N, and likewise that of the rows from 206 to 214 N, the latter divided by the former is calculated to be 1.011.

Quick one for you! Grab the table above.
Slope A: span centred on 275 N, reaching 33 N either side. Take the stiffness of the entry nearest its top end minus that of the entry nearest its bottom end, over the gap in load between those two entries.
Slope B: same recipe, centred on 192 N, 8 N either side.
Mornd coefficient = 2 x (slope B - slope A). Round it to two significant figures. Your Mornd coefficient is 0.011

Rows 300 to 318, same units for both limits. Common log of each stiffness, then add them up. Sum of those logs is 0.40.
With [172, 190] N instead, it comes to 0.41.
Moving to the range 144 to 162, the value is 0.62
